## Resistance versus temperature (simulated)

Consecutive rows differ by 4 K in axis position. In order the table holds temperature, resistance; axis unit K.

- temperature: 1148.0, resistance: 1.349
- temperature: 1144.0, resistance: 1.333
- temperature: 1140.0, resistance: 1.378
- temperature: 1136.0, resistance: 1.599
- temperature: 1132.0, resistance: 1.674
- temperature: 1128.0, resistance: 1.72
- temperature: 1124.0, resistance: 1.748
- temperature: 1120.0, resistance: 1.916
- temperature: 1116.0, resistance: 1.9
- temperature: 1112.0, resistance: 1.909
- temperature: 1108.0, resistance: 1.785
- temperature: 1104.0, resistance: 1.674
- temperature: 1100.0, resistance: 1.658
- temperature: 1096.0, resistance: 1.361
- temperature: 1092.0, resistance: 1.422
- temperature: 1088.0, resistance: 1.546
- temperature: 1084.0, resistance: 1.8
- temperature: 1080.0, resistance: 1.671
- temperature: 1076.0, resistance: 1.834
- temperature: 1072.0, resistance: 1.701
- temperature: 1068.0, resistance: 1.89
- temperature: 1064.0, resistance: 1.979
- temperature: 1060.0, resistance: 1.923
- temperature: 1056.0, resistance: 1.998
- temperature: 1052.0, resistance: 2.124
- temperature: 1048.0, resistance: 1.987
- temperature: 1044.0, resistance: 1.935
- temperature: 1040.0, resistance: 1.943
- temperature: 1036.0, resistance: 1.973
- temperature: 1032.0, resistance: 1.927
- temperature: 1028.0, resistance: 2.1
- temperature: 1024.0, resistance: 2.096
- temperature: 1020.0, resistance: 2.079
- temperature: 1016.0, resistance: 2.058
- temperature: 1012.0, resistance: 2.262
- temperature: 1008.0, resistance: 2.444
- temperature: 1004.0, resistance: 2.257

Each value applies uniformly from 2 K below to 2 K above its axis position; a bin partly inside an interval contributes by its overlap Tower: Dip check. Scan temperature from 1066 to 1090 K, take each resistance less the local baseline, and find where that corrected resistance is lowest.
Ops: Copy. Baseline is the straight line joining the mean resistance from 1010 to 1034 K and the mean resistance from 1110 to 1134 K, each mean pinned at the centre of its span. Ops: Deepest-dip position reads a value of 1088.0 K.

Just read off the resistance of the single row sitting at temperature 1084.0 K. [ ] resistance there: 1.8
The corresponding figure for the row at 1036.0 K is 1.973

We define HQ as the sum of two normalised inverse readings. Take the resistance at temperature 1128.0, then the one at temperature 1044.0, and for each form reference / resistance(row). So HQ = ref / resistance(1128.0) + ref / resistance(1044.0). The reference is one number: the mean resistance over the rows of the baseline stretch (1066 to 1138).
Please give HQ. 1.88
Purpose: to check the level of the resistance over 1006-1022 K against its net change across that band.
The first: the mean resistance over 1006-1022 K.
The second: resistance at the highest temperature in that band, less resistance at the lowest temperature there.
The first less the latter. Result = 2.6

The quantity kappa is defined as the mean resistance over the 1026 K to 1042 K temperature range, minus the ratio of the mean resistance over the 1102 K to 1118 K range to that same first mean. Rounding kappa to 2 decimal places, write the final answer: 1.07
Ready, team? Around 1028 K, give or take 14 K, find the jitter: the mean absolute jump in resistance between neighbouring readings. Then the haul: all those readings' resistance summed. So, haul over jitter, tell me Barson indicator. 292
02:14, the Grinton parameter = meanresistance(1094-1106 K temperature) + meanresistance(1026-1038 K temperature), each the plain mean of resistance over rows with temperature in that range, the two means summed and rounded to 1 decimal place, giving 3.6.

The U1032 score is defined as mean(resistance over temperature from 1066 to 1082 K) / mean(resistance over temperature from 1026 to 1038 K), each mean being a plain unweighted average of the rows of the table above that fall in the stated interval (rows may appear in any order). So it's 0.89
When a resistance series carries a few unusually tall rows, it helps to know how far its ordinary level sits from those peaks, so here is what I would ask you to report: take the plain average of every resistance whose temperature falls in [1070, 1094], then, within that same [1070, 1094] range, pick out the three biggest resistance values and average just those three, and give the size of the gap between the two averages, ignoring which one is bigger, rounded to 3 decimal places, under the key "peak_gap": 0.116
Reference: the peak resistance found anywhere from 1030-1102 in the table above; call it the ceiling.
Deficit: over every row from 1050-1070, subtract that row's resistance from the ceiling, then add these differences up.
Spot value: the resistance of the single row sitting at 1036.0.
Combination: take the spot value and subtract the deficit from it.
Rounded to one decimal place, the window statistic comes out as 1.3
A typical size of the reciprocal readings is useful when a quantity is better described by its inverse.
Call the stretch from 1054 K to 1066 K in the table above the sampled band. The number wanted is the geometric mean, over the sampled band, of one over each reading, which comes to 0.51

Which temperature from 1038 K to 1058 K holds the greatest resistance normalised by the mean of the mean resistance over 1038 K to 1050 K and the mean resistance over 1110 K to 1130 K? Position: 1052.0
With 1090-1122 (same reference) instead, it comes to 1120.0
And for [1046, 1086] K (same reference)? 1052.0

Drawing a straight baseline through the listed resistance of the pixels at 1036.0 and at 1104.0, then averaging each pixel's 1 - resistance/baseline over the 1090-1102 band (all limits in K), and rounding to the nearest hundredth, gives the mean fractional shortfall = 0.13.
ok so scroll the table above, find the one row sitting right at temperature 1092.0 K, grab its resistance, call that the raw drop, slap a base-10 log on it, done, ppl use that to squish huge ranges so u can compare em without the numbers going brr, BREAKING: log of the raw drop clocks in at 0.15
